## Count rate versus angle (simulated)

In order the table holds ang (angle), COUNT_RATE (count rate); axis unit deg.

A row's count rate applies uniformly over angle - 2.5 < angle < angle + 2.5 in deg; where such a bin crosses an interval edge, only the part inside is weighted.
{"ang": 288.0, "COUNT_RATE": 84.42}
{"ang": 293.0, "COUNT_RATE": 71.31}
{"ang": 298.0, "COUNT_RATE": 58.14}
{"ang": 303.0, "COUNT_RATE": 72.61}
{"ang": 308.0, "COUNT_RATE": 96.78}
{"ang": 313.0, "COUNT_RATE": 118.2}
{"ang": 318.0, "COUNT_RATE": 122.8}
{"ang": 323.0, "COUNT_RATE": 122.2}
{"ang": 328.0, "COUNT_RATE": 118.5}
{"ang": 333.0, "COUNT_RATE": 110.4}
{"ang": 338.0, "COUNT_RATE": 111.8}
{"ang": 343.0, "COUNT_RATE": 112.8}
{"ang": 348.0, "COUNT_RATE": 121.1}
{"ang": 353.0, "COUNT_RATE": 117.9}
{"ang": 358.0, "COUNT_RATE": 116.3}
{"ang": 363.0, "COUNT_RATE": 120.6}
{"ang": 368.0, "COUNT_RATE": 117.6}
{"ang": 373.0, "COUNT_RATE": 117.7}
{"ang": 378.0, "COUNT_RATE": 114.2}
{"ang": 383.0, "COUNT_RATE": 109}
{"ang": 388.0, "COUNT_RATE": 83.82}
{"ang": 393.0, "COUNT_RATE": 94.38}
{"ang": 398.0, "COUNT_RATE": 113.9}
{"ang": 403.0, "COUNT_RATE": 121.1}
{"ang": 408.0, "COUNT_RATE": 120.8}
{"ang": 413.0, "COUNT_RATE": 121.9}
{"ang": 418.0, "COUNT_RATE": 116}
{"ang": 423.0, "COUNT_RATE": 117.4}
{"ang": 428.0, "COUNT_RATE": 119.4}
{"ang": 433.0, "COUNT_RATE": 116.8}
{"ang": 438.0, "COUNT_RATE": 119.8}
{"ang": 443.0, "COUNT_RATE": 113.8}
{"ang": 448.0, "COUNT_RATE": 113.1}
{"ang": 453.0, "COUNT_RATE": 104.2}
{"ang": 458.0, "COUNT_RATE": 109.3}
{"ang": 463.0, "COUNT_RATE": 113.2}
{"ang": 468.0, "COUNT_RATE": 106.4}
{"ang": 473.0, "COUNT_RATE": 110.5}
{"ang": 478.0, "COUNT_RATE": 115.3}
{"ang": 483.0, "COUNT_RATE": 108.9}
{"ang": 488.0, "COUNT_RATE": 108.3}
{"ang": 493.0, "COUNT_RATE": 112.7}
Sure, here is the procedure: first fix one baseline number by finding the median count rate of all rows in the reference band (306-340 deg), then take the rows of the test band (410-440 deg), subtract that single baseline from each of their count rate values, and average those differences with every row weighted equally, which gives 0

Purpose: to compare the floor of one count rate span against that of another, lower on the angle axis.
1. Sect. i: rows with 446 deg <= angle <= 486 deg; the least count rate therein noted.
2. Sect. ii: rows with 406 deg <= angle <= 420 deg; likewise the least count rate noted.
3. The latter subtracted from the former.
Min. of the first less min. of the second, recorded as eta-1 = -12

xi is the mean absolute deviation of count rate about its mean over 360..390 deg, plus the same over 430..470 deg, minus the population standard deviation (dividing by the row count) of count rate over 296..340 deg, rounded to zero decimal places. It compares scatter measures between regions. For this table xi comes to -8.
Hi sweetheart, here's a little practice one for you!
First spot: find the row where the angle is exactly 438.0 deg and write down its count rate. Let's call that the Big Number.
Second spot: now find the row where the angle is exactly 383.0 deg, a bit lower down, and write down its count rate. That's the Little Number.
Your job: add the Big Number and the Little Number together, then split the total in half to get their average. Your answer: 114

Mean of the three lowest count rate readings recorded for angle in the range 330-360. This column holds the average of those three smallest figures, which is 112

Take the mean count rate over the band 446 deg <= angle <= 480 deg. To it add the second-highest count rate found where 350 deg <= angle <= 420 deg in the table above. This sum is 231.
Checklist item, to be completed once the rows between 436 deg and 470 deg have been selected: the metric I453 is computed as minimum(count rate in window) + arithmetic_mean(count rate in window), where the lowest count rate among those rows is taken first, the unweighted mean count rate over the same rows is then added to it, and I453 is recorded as 216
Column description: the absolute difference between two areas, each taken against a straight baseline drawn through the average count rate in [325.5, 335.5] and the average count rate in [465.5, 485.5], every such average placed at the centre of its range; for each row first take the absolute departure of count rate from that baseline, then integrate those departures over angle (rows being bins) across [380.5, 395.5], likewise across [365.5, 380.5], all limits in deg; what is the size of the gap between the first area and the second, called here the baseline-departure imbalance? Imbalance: 207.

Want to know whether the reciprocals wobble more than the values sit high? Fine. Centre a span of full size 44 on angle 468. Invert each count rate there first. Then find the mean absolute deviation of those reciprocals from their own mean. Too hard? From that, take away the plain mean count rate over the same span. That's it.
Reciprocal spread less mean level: -110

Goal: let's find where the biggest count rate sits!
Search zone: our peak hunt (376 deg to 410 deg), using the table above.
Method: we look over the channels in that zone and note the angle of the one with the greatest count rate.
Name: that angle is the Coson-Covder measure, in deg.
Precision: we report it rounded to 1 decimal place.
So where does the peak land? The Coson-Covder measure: 403.0 deg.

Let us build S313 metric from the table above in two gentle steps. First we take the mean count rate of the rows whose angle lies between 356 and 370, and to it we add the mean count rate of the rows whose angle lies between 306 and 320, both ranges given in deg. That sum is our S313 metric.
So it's 231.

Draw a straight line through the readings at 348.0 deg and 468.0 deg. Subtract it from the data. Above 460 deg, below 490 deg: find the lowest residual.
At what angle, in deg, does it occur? 468.0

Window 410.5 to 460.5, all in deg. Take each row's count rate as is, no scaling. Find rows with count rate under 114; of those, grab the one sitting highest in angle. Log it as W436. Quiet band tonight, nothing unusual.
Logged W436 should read 458.0 deg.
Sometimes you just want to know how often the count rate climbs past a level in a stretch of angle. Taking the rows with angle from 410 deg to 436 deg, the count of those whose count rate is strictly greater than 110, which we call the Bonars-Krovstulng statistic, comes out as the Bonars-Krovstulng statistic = 5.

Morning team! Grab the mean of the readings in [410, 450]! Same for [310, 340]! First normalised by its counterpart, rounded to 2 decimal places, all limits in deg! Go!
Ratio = 1.00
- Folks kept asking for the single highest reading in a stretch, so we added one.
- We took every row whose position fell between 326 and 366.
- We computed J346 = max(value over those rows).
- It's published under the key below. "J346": 121.1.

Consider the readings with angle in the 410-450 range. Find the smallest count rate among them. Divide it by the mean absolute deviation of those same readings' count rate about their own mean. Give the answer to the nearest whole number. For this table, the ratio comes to 48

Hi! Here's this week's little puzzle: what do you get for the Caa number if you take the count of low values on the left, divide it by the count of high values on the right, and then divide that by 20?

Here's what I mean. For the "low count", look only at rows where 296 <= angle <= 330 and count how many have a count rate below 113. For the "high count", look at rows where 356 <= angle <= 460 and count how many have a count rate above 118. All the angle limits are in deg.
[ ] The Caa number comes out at 0.025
